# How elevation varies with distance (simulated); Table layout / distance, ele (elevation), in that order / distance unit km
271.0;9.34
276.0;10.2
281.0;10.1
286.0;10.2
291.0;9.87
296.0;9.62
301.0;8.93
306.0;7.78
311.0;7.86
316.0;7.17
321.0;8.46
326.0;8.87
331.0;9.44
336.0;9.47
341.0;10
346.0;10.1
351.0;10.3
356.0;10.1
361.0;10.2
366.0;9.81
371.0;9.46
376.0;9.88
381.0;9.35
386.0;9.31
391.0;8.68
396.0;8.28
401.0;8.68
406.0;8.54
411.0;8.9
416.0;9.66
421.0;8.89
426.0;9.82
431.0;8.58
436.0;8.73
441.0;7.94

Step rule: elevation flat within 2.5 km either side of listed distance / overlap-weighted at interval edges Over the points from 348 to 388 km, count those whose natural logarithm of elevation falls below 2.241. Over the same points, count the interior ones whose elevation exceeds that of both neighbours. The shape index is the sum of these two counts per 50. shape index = 0.08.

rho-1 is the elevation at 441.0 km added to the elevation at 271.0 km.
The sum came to 17.3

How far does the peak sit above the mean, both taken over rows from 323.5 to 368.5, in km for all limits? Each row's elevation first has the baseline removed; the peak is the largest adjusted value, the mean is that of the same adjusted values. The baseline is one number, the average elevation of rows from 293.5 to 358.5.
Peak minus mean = 0.49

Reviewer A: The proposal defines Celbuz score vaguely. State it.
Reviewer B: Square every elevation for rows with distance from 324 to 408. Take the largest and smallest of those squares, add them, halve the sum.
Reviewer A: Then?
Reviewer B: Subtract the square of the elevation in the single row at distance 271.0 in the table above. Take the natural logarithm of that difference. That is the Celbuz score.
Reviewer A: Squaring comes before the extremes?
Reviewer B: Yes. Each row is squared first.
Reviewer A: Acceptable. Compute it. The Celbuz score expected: -2.4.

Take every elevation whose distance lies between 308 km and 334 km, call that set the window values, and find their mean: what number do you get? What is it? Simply 8.4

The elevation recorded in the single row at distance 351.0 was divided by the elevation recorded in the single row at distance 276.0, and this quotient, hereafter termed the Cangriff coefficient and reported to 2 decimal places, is 1.01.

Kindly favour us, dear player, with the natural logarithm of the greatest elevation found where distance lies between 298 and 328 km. 2.19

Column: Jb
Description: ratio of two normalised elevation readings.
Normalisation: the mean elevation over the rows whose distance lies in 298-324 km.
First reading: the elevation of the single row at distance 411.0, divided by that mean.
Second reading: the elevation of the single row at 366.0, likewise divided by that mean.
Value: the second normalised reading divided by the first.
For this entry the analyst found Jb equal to 1.10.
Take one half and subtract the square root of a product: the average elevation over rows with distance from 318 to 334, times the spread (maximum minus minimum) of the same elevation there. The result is -2.5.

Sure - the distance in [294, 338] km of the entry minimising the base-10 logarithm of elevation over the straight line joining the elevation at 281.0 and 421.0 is 316.0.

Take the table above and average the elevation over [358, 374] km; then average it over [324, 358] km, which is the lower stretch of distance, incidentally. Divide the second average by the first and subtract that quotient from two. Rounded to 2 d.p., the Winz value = 1.01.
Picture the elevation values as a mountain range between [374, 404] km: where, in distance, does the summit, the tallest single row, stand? 376.0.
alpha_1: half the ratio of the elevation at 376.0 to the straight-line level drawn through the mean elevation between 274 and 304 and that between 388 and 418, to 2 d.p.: 0.55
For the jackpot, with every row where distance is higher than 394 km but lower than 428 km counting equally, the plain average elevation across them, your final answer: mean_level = 9.0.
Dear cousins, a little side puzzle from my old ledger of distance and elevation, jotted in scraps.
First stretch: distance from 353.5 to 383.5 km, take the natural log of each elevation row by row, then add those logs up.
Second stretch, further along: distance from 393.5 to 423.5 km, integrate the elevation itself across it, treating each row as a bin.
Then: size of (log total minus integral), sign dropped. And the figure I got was 251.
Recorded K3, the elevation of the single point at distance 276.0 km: 10.2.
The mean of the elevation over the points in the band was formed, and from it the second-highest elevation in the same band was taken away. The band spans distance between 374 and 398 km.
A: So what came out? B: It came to -0.25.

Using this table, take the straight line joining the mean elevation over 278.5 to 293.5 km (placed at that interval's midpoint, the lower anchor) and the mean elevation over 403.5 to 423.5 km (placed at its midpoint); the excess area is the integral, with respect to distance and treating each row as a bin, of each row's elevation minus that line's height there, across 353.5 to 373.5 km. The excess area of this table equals 10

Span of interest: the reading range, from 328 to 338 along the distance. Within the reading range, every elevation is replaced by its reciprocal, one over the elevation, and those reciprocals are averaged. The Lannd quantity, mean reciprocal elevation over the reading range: 0.106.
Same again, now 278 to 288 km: 0.099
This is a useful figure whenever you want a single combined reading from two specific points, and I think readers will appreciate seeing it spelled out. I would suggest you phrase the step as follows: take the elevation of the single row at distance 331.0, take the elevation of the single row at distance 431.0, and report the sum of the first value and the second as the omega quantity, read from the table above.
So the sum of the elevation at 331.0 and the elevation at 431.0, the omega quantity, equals 18.0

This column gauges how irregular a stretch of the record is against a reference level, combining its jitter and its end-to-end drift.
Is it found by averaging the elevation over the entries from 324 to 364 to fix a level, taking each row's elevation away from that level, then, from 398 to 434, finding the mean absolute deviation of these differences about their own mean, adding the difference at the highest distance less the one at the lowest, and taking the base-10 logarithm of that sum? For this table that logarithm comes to -0.29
